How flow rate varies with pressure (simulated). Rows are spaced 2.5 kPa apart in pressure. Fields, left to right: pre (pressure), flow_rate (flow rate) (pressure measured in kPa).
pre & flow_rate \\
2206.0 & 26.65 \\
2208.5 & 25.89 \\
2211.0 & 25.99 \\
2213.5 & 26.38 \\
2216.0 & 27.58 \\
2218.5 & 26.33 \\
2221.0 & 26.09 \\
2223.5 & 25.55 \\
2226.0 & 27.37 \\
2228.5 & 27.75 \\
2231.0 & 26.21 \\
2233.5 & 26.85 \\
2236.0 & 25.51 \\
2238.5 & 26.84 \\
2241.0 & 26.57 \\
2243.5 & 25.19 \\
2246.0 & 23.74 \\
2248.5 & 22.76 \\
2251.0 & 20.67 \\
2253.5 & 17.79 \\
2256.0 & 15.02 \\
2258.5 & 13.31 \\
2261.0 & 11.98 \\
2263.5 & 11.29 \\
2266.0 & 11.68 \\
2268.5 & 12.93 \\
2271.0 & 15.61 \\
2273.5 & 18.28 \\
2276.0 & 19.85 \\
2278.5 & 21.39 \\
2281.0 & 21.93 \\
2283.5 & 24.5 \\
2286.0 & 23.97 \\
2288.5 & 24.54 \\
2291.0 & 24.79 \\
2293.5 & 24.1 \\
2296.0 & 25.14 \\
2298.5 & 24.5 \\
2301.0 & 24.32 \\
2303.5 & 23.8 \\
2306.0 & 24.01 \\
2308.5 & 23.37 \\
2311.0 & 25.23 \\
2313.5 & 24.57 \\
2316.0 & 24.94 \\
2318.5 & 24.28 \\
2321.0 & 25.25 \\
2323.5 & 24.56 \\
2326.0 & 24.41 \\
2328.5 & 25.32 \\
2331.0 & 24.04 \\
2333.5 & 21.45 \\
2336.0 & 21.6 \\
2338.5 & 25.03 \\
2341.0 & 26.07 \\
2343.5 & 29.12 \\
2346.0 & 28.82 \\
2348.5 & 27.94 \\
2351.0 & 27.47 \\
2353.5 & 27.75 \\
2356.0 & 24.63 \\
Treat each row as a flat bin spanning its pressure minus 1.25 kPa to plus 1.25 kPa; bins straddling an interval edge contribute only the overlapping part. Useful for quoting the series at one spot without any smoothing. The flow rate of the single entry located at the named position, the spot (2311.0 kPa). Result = 25.23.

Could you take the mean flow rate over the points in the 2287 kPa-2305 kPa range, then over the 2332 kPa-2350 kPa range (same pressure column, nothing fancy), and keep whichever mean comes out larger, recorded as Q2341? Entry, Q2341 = 25.7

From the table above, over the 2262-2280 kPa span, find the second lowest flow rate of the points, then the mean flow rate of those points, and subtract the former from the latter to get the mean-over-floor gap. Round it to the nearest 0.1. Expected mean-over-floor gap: 4.2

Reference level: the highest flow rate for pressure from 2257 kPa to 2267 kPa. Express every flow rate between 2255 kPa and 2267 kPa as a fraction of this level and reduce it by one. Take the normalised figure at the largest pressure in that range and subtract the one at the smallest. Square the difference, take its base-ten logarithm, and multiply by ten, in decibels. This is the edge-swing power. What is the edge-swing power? -12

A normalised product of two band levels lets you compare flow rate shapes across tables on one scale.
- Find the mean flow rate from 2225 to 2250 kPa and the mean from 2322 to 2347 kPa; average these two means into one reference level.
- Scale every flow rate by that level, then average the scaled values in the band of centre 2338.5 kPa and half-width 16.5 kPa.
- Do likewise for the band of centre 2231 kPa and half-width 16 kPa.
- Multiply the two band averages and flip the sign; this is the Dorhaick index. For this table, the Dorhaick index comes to -1.04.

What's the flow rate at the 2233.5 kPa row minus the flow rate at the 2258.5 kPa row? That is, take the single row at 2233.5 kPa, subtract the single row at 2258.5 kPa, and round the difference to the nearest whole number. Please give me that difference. 14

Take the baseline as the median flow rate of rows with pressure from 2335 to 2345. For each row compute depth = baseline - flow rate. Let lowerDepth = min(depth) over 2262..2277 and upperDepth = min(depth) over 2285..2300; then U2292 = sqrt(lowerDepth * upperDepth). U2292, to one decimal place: 1.5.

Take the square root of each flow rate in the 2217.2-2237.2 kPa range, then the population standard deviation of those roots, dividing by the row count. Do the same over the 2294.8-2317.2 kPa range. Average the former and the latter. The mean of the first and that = 0.07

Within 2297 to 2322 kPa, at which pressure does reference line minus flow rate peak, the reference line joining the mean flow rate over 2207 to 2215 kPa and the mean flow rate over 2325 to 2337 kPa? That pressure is 2308.5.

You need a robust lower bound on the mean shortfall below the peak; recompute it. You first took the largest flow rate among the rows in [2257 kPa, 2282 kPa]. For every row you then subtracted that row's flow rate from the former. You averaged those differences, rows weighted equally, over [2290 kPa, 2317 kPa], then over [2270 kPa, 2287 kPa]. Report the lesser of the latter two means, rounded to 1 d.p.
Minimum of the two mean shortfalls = -2.5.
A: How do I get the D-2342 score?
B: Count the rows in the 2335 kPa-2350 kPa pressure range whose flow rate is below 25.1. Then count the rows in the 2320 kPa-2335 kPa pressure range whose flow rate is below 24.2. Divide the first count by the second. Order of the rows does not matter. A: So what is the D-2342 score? 1.00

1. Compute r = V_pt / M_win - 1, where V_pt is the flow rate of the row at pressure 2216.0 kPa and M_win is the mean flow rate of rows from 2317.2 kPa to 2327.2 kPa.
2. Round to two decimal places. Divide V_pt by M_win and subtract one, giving 0.12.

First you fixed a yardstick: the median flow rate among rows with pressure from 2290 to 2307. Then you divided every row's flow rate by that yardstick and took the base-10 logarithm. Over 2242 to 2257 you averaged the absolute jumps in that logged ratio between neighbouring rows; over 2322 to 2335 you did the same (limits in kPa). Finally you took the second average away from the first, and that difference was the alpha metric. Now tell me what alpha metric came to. 0.022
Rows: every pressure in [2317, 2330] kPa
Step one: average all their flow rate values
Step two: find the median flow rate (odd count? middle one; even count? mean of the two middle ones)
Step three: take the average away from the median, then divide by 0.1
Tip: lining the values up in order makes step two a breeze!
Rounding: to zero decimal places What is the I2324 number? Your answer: -2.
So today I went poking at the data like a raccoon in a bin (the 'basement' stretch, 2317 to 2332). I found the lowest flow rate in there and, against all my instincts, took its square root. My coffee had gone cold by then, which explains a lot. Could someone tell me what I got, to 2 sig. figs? 4.9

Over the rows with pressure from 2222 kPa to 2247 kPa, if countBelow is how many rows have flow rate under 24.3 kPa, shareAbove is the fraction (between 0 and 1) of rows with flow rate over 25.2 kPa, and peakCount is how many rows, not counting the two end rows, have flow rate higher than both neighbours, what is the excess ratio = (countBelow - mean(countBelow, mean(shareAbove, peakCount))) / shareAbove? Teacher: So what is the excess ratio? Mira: -0.6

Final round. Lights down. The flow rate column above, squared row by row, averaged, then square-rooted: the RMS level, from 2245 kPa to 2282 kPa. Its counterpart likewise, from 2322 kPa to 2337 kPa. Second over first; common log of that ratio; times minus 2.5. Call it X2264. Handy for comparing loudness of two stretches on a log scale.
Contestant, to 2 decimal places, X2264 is -0.31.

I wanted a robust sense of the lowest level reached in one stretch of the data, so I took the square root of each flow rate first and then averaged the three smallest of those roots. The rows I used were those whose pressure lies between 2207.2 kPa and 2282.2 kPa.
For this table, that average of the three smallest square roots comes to 3.4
